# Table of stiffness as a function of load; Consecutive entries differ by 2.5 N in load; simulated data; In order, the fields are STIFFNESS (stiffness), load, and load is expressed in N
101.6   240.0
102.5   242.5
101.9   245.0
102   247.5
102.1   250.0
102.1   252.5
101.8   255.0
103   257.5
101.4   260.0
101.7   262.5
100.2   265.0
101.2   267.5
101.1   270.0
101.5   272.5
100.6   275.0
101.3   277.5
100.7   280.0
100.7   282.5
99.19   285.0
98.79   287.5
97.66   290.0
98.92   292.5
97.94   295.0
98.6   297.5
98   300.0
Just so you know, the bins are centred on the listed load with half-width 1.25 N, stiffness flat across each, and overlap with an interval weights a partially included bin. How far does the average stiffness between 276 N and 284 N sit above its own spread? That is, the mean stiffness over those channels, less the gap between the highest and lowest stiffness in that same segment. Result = 100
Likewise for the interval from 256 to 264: 100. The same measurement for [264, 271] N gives 100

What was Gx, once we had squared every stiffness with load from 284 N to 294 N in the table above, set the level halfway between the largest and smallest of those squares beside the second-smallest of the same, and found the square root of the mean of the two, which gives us 98.6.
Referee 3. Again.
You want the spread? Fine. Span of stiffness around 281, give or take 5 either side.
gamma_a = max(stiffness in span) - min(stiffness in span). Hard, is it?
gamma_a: 2.1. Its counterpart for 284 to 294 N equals 1.5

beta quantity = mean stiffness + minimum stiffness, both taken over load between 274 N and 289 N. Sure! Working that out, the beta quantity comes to 199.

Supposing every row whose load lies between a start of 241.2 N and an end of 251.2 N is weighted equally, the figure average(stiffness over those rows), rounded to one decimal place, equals 102.1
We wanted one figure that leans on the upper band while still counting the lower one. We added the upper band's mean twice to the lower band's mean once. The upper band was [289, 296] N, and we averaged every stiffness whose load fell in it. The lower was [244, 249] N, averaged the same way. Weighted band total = 298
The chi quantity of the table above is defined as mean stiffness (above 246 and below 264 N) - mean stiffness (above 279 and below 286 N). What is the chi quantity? 1.8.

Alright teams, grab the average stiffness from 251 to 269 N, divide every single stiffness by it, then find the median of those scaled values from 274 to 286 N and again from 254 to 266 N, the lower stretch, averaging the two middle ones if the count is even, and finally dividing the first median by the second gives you 0.990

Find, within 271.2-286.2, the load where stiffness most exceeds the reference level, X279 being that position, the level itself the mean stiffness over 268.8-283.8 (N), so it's 272.5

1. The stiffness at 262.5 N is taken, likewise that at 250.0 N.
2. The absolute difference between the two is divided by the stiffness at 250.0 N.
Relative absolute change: 0.0039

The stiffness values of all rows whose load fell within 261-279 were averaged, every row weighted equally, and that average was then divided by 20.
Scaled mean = 5.054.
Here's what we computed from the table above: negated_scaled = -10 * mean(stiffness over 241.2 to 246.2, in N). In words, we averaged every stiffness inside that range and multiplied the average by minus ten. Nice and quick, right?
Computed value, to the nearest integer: -1022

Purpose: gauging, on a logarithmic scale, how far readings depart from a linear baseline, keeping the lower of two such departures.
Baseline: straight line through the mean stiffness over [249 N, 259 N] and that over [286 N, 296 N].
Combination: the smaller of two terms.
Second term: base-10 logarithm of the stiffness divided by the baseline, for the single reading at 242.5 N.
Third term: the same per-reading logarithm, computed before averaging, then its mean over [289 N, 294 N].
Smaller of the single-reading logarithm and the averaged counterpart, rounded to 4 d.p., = -0.0039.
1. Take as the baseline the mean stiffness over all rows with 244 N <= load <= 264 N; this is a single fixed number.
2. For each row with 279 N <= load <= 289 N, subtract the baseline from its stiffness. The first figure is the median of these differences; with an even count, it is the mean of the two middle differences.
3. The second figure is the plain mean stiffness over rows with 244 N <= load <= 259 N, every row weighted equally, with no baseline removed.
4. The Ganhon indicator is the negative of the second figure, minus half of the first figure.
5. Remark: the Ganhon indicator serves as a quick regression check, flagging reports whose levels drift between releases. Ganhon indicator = -101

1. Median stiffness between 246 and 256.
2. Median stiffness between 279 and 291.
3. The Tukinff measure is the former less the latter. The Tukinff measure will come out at 2.9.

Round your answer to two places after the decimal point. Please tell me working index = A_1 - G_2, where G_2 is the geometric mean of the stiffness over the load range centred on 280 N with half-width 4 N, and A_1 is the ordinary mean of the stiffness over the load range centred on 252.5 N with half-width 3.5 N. 1.10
